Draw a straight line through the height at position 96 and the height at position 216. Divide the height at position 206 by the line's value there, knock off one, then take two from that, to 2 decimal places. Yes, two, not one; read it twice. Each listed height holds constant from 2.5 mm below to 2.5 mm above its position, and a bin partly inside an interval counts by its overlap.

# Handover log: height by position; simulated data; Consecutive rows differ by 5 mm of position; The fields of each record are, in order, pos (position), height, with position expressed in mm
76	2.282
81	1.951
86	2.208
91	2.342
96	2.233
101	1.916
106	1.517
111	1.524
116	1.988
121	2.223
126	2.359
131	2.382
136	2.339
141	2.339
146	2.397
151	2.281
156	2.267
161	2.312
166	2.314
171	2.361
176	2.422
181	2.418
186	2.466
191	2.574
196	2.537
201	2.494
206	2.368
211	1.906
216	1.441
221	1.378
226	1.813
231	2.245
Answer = -1.43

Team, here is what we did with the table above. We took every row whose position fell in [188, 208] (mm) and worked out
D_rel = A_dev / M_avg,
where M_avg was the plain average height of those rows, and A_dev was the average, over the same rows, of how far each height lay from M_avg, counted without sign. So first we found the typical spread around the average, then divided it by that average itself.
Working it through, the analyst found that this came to 0.025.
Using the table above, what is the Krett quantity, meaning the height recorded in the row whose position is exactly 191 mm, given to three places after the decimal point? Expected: 2.574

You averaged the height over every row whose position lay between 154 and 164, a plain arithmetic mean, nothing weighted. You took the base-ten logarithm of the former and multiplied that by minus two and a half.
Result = -0.90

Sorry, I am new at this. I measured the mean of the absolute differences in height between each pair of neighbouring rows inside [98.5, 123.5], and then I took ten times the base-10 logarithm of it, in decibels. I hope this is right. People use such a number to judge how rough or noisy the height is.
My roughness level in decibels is -5.6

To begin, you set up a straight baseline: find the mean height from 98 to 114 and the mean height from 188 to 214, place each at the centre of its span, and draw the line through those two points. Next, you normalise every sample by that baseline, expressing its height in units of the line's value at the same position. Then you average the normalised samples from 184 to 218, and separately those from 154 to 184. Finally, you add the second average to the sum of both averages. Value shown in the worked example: 3.2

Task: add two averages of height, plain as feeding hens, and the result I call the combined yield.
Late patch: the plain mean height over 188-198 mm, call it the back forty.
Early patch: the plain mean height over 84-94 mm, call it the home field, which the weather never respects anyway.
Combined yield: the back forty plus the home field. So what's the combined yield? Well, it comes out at 4.83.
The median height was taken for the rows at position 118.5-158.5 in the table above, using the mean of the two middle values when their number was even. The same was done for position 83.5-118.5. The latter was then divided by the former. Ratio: 0.85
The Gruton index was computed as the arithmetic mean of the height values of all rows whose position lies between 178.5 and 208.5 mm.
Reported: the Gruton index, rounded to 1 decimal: 2.5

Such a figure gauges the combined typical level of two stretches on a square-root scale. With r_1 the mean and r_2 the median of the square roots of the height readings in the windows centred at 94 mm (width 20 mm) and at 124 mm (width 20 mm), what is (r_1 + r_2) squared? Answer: 8.9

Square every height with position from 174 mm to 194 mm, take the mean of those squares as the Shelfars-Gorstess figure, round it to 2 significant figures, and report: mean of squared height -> 6.1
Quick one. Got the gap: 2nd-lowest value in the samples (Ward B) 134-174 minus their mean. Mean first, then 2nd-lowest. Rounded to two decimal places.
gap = -0.05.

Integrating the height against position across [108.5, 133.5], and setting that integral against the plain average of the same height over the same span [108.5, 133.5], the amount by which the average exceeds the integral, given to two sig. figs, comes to -50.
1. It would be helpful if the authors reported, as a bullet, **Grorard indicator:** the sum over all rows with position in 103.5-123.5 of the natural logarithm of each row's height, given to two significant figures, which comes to 2.3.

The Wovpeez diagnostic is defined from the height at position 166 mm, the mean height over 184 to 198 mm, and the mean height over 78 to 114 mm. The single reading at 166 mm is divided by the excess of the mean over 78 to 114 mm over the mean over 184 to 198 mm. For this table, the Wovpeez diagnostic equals -4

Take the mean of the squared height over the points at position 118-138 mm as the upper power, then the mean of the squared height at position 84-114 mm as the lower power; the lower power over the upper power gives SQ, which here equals 0.73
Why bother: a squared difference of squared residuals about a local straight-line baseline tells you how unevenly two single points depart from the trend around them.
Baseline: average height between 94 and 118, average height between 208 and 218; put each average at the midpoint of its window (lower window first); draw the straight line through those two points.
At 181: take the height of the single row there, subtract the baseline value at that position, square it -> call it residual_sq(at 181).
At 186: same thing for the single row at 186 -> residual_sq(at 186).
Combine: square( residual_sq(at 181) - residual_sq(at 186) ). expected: 0.01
